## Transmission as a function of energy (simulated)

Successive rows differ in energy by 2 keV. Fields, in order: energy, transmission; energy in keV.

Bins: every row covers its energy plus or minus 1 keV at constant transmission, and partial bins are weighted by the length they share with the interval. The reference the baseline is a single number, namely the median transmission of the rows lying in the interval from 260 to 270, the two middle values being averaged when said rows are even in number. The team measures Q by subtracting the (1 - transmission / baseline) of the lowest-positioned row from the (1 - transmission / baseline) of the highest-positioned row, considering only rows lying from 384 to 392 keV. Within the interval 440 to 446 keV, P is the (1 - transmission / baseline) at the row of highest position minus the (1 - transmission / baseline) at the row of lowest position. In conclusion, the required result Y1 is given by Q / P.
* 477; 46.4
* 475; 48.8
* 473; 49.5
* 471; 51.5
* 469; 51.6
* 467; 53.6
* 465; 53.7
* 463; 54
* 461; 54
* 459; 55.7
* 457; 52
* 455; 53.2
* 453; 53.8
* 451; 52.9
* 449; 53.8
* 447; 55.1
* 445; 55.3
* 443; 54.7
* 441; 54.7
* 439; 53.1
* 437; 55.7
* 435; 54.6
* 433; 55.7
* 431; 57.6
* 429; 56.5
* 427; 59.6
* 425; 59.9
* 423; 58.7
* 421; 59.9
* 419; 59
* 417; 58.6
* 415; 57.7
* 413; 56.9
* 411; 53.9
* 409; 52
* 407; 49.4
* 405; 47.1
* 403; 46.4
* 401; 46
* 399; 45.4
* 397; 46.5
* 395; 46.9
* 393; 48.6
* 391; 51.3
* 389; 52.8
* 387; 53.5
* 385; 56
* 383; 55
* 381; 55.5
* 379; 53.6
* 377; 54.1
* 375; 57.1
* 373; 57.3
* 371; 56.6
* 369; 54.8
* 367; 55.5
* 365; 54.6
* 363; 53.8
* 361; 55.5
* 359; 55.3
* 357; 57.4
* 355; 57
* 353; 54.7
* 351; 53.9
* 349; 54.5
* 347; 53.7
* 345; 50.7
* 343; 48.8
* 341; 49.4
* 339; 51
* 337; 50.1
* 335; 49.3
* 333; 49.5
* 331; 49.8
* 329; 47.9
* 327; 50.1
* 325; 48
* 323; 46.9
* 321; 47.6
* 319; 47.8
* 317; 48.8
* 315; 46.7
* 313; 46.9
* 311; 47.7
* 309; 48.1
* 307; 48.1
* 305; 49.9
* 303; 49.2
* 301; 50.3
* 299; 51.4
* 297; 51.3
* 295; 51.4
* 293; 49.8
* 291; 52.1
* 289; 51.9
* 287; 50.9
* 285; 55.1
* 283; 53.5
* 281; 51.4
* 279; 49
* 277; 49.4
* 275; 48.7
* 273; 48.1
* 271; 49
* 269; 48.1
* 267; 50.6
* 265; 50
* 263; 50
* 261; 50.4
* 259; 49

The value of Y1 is -7.8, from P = -0.01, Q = 0.094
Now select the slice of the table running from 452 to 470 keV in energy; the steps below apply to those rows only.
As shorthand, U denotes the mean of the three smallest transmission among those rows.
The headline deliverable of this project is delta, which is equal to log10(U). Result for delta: 1.72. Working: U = 52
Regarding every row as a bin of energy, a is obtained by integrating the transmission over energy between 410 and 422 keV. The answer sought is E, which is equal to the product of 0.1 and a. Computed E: 69.2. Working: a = 692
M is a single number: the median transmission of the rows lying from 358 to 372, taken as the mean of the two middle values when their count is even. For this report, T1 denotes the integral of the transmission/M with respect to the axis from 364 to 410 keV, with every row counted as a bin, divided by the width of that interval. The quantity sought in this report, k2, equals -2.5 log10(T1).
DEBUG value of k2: 0.067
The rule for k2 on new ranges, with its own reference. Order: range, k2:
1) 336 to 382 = 0.023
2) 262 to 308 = 0.101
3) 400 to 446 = 0.008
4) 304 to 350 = 0.127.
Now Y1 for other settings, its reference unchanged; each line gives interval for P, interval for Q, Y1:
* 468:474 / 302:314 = 1.1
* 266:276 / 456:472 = 0.3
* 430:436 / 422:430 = 0.7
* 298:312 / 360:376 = -0.4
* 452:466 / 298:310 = 33.0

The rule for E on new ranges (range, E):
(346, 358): 66.2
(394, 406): 55.7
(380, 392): 64.8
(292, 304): 60.7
